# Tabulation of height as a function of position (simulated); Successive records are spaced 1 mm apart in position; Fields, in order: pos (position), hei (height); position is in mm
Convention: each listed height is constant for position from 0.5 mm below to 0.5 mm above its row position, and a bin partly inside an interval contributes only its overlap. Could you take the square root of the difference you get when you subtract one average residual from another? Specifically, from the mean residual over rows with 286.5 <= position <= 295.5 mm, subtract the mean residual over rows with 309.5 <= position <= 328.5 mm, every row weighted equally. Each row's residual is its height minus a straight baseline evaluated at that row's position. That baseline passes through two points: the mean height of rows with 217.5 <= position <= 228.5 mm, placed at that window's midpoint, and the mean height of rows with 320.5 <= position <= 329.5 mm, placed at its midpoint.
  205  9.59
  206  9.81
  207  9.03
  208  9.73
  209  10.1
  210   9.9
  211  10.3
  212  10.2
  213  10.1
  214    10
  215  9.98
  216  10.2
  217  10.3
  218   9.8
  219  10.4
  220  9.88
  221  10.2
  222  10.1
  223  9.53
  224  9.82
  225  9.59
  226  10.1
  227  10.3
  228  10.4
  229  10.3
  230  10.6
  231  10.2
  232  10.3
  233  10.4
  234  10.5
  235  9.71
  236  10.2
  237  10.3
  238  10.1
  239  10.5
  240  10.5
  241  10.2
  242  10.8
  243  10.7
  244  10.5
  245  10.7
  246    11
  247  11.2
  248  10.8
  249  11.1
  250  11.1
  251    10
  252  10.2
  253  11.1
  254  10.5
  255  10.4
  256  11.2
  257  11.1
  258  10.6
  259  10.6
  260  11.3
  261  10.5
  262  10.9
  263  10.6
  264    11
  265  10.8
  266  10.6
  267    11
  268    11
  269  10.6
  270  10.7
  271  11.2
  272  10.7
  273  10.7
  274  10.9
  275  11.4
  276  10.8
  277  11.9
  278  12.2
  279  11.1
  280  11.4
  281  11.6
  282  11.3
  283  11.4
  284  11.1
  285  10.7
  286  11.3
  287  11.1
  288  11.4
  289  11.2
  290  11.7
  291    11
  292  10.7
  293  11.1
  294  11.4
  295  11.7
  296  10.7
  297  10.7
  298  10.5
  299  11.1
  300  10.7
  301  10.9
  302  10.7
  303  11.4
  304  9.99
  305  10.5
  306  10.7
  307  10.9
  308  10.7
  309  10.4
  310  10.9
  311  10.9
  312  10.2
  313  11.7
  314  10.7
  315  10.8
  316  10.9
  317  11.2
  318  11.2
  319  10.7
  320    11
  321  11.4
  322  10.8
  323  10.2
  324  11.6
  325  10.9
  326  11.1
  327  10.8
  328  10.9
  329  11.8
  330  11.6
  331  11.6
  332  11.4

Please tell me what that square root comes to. 0.77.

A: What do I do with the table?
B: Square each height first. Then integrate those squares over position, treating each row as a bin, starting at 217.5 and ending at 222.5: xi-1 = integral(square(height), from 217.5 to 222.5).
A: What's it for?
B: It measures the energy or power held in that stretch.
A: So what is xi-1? 508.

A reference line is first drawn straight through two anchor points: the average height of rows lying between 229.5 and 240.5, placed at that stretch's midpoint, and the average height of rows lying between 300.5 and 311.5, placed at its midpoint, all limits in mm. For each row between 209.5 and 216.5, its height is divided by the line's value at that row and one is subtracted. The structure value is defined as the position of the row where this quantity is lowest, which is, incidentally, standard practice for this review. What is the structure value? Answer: 210 mm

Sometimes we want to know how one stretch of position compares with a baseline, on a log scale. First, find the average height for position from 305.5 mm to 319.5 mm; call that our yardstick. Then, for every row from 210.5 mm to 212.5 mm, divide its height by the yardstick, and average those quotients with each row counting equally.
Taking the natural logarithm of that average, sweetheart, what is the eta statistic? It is -0.06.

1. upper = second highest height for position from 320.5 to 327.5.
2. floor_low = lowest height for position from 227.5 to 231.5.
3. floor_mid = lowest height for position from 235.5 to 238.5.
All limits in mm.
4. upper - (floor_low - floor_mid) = 11.3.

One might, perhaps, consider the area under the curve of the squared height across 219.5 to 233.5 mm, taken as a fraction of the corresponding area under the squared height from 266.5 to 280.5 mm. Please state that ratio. 0.83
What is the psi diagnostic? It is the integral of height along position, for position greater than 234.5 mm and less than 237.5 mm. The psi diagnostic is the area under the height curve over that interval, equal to 30.2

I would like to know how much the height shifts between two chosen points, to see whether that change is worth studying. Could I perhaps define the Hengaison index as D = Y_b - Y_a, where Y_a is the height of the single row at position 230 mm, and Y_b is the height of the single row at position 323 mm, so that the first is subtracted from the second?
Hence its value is -0.40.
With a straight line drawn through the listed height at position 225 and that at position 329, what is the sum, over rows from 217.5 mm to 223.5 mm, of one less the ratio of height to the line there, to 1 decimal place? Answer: -0.3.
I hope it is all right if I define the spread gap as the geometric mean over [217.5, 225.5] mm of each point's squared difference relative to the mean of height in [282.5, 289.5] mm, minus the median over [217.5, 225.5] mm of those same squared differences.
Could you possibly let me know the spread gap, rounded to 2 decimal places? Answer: -0.25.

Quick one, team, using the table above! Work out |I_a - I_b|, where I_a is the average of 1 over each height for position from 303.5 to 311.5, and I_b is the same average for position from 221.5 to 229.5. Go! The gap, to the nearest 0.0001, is 0.0057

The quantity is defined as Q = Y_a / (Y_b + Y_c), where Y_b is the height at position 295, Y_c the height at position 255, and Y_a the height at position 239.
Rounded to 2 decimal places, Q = 0.48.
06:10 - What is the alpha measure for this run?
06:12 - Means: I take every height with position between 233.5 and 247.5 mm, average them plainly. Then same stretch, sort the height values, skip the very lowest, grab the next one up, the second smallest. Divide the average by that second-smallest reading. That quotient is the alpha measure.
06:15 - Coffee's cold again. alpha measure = 1.04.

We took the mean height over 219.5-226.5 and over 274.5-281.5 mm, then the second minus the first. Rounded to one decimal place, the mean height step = 1.6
